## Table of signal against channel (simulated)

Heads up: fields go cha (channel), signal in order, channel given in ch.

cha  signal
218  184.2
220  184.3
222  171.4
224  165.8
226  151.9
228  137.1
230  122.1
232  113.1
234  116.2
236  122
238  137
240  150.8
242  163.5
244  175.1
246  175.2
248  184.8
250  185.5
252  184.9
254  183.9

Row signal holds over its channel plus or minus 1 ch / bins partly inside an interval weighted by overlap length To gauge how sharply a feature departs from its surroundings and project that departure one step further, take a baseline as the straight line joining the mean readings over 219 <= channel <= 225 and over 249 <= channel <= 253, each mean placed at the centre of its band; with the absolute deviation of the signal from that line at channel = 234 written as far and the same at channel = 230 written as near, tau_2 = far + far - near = 70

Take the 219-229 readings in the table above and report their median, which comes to 166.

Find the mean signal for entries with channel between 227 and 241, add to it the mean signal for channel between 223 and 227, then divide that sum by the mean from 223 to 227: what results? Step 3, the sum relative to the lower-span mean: 1.81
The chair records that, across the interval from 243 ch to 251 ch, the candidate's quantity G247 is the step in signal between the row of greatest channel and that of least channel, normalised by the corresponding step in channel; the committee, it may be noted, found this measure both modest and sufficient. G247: 1.7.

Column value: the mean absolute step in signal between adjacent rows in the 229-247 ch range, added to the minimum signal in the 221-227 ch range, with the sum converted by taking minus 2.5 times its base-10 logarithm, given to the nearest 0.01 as -5.52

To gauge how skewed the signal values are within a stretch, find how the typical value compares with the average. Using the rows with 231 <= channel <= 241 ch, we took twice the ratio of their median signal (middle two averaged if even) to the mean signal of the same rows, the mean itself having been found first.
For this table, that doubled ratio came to 1.91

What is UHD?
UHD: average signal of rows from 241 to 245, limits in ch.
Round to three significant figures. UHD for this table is 169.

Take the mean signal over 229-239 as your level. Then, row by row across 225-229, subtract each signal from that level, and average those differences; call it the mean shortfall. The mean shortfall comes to -22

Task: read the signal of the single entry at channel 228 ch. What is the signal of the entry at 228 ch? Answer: 137.1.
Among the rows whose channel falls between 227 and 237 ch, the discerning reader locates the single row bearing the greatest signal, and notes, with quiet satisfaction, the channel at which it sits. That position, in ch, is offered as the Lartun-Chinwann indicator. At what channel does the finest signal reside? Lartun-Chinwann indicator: 228 ch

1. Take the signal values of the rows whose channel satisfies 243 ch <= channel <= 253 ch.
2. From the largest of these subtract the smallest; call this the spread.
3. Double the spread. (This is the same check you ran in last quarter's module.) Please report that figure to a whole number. 21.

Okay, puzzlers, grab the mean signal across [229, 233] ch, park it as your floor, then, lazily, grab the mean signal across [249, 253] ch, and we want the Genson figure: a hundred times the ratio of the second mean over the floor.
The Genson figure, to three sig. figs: 157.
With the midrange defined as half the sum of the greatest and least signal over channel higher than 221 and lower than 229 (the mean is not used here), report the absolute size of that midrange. 154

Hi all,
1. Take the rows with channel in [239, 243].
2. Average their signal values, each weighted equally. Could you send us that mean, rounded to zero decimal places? 157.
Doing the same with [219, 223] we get 178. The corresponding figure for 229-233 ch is 118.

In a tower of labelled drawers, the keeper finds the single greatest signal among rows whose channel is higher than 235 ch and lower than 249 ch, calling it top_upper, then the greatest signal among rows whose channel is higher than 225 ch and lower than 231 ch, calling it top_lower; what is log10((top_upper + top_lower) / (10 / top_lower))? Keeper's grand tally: 3.71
